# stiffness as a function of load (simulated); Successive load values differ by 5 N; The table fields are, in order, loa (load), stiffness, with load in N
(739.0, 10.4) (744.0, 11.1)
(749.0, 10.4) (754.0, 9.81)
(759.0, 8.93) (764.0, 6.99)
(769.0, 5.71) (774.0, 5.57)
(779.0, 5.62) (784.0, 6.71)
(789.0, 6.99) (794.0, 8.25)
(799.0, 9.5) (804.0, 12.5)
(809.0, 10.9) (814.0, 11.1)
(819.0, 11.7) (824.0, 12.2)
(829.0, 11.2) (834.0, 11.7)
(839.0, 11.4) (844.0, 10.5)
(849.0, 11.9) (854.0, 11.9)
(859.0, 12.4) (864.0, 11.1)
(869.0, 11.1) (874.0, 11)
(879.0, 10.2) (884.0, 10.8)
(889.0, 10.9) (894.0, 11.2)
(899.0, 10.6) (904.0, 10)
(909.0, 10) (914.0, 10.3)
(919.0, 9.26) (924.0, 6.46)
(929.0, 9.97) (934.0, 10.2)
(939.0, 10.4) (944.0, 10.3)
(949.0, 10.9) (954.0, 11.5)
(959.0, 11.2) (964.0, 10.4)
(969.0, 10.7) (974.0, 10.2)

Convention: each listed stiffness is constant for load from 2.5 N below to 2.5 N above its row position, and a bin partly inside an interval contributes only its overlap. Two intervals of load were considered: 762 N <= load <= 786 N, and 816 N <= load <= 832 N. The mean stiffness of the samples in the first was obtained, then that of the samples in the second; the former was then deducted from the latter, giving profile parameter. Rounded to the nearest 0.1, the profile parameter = 5.6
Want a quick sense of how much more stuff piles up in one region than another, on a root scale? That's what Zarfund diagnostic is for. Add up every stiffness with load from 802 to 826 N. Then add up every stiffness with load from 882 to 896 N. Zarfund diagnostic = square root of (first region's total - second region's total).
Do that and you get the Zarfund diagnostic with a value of 5.0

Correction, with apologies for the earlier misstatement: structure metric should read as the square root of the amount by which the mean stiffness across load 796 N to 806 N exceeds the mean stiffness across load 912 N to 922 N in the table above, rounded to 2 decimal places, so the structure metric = 1.10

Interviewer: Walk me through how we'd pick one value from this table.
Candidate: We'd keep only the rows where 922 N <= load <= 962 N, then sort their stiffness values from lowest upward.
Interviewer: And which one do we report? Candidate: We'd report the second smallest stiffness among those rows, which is 9.97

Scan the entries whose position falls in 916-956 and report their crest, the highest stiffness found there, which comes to 11.5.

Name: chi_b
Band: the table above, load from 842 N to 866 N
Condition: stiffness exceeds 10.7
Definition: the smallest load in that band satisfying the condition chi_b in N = 849.0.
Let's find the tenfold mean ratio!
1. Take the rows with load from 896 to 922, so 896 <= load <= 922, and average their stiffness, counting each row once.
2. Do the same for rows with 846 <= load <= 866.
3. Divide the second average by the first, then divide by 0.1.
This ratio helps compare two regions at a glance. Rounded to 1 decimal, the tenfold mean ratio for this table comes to 11.8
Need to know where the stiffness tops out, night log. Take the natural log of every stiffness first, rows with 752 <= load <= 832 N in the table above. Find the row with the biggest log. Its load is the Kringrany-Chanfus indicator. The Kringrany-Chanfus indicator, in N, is 804.0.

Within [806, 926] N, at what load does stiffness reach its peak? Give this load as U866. 859.0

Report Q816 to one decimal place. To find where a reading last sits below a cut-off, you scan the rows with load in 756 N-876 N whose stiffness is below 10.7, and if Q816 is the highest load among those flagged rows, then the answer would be 844.0 N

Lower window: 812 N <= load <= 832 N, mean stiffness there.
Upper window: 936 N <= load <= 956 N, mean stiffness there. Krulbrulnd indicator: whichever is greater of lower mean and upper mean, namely 11.6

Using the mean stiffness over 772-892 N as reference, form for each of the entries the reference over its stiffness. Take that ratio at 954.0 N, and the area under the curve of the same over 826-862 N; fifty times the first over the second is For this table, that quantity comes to 1.4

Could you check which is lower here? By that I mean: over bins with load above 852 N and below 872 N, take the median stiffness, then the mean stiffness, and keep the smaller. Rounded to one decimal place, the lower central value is 11.5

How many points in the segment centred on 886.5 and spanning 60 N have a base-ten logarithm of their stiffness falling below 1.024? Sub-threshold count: 4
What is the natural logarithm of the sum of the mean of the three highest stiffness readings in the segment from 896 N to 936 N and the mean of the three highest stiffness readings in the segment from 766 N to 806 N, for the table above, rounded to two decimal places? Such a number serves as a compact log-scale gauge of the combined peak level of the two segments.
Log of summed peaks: 3.02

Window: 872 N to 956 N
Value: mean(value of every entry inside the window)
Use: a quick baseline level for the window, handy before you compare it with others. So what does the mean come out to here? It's 10.2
